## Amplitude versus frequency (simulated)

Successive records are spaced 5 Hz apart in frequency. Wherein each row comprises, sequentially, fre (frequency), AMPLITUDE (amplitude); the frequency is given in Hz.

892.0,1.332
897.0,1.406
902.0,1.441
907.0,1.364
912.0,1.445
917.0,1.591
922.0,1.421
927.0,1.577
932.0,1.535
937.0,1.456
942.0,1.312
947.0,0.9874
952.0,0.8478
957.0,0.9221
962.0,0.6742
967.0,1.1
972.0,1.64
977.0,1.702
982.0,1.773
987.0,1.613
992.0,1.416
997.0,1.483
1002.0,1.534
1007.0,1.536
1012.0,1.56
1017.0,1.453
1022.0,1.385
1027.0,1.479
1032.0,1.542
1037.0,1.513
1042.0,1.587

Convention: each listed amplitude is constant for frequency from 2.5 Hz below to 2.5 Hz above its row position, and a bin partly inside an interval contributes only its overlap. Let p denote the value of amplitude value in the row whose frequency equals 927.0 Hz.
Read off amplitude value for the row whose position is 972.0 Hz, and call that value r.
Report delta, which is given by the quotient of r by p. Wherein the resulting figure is 1.0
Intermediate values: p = 1.577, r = 1.64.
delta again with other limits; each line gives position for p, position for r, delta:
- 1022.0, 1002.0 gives 1.1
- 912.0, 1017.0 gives 1.0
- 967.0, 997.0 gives 1.3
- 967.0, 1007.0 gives 1.4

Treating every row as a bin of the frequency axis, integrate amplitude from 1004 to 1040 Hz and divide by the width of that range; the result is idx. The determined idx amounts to 1.50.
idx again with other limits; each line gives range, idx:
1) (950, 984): 1.23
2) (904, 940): 1.48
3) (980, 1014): 1.56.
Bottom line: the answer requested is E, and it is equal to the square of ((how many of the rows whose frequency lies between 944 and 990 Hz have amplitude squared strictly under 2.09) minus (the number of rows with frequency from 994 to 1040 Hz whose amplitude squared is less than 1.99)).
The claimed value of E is 16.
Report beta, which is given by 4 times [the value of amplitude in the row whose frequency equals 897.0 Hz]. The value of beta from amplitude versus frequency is 5.62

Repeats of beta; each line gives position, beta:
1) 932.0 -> 6.14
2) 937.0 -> 5.82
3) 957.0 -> 3.69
